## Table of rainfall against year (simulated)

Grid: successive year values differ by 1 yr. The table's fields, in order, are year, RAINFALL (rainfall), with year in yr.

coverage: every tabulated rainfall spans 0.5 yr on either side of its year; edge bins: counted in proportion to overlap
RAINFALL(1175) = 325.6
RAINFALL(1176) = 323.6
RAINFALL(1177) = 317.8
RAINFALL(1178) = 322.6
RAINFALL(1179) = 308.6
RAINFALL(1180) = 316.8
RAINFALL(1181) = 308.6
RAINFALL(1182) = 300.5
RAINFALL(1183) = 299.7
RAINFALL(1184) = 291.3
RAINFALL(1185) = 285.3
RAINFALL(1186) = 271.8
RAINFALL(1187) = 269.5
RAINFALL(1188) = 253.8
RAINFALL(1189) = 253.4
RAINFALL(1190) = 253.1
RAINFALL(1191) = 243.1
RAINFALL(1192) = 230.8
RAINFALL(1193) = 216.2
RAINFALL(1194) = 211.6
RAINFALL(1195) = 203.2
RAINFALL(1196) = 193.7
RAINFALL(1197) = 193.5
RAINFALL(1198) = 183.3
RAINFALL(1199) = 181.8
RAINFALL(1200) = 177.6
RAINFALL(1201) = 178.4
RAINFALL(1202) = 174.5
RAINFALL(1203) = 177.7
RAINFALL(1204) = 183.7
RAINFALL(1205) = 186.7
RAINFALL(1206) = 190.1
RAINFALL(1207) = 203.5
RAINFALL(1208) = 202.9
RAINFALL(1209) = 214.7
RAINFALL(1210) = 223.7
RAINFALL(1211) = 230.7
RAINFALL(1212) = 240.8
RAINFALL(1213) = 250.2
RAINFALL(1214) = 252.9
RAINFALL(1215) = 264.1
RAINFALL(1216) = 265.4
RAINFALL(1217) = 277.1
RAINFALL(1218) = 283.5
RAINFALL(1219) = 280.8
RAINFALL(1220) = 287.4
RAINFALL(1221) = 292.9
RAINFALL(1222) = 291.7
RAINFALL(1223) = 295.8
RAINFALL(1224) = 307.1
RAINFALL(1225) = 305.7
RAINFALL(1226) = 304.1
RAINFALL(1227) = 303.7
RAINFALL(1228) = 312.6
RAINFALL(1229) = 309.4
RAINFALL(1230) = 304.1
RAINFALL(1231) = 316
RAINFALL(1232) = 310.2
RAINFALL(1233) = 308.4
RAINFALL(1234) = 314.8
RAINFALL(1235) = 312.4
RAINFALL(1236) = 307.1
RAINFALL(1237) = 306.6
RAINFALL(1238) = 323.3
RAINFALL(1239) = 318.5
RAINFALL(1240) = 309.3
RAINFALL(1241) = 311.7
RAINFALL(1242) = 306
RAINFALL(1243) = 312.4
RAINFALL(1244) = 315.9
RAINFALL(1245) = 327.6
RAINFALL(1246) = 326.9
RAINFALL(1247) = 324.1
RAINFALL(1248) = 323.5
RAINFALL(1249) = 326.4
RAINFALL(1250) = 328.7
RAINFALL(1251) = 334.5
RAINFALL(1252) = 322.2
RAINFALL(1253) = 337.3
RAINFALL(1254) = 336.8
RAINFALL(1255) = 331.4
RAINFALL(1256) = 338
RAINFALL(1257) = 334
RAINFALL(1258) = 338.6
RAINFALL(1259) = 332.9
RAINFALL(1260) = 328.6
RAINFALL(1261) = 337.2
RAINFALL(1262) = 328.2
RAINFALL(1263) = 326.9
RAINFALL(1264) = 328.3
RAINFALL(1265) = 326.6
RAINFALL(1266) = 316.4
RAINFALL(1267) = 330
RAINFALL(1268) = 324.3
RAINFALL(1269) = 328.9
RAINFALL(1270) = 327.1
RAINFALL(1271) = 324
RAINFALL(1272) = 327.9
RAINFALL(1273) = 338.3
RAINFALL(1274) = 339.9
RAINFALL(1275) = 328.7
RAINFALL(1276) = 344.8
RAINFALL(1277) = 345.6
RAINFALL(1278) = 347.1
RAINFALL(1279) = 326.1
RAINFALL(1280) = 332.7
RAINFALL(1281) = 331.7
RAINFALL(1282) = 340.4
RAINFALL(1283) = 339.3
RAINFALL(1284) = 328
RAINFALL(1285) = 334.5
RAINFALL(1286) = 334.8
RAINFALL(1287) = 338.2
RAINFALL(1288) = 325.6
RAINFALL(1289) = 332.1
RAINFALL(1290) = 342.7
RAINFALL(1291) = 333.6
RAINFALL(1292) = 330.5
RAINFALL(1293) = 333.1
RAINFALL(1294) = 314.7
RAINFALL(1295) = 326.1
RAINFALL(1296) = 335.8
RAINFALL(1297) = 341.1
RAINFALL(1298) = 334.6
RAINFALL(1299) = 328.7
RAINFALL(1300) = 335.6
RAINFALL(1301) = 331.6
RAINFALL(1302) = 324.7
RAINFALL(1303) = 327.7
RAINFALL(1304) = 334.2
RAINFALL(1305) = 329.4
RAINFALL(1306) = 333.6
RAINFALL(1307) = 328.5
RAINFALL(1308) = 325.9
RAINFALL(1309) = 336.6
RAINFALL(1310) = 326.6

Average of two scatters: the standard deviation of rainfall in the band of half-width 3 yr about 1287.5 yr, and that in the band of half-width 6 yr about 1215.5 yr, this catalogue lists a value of 14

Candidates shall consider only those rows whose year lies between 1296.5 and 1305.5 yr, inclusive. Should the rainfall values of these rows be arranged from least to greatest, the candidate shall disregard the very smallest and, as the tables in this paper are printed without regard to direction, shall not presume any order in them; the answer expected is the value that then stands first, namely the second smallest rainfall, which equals 327.7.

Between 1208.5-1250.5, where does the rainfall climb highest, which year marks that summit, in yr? 1250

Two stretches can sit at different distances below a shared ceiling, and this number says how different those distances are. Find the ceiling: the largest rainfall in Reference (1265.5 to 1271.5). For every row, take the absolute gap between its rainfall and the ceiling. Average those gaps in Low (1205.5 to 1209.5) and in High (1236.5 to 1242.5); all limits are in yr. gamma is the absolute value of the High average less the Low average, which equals 110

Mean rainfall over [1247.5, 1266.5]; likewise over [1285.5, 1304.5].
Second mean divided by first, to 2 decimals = 1.00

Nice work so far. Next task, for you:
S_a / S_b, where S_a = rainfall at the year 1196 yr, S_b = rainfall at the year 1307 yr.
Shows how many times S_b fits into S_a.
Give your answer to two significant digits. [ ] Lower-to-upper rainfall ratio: 0.59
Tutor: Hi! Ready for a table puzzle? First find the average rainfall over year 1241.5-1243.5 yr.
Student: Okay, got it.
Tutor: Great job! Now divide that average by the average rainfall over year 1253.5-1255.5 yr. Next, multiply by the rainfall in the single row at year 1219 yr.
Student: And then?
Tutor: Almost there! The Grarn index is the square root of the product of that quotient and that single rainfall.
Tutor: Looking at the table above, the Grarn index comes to 16.1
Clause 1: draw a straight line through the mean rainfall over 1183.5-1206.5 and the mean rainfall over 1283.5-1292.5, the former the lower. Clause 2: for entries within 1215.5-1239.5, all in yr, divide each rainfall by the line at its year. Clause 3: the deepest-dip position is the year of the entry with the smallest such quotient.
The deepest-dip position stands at 1216 yr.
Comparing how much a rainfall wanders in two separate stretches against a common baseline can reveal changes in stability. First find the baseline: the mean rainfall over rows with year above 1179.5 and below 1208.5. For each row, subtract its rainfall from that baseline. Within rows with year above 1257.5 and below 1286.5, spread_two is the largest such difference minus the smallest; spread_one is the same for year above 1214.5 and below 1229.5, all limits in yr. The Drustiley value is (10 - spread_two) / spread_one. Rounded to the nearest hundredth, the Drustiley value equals -0.43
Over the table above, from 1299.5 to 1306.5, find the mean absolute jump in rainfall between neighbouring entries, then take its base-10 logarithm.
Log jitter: 0.69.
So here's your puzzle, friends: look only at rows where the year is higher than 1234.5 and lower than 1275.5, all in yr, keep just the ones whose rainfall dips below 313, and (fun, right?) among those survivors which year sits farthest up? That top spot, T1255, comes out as 1243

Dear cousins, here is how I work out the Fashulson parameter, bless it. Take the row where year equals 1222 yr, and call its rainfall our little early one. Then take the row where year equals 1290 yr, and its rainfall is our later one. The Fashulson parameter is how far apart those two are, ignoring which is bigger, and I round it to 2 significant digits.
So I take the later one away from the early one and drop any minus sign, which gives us 51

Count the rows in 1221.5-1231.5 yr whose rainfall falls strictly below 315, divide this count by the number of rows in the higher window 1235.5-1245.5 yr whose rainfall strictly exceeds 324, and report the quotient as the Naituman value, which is 9.0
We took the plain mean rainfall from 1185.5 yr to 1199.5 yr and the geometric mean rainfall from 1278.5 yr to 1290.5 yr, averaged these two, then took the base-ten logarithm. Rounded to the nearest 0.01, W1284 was 2.45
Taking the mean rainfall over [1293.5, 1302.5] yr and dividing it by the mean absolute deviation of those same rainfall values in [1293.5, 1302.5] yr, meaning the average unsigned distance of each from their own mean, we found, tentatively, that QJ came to 55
